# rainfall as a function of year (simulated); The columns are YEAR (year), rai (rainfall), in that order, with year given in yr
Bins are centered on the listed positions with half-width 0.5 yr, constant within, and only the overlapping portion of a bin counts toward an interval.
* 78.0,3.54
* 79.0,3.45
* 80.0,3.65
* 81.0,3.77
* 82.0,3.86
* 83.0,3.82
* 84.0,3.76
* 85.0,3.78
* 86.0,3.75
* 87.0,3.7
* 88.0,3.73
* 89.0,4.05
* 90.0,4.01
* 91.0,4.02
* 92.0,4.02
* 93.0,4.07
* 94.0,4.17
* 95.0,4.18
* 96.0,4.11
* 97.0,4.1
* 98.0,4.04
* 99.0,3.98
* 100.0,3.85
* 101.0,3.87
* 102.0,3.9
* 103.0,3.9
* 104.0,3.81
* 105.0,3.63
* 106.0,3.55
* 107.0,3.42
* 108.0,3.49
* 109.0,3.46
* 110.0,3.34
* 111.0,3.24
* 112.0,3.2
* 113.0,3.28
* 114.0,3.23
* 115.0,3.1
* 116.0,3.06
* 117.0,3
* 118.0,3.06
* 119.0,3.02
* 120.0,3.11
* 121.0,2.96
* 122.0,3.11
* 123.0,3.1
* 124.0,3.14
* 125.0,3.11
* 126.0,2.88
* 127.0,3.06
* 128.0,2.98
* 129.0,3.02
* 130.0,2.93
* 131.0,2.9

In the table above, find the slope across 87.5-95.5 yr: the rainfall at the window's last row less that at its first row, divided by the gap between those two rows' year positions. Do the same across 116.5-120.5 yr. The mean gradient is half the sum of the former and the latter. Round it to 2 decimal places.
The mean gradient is 0.05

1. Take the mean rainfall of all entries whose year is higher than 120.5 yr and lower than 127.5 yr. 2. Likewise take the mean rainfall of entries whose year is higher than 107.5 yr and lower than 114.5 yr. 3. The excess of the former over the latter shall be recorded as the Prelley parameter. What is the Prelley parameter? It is -0.27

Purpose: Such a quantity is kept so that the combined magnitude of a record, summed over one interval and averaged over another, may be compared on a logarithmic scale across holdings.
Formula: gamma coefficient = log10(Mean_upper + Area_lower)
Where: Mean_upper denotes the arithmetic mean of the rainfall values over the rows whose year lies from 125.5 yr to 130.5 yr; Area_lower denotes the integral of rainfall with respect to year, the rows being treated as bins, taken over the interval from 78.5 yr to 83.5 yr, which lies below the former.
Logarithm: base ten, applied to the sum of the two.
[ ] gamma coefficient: 1.33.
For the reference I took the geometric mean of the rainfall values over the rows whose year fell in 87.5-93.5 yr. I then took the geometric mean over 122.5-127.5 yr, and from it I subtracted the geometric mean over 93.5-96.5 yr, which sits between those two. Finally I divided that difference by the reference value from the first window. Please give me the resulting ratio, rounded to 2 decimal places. -0.28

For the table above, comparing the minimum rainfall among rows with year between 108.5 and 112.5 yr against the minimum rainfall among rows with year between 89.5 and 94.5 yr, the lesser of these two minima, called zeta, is 3.20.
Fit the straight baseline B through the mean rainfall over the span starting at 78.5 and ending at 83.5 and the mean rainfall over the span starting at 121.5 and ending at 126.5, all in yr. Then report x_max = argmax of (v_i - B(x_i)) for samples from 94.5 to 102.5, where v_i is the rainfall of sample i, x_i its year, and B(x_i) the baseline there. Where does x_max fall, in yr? 95.0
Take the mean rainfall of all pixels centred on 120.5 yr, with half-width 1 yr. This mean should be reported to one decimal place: 3.0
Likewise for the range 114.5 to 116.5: 3.1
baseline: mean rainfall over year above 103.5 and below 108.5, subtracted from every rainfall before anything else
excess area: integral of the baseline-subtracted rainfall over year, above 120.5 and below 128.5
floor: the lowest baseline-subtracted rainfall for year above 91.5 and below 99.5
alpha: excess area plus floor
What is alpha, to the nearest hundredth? -3.90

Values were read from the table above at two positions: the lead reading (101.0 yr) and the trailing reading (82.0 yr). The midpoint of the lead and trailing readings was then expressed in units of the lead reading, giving 1.00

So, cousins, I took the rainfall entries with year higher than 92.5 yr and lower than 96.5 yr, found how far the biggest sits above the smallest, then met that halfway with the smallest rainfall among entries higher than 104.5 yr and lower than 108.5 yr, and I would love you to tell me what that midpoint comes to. 1.8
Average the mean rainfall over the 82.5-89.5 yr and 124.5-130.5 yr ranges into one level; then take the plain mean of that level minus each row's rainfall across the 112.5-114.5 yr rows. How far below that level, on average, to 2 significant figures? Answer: 0.14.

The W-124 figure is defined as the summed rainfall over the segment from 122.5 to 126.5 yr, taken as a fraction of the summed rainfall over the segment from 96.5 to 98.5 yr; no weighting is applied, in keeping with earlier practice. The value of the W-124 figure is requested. 1.5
